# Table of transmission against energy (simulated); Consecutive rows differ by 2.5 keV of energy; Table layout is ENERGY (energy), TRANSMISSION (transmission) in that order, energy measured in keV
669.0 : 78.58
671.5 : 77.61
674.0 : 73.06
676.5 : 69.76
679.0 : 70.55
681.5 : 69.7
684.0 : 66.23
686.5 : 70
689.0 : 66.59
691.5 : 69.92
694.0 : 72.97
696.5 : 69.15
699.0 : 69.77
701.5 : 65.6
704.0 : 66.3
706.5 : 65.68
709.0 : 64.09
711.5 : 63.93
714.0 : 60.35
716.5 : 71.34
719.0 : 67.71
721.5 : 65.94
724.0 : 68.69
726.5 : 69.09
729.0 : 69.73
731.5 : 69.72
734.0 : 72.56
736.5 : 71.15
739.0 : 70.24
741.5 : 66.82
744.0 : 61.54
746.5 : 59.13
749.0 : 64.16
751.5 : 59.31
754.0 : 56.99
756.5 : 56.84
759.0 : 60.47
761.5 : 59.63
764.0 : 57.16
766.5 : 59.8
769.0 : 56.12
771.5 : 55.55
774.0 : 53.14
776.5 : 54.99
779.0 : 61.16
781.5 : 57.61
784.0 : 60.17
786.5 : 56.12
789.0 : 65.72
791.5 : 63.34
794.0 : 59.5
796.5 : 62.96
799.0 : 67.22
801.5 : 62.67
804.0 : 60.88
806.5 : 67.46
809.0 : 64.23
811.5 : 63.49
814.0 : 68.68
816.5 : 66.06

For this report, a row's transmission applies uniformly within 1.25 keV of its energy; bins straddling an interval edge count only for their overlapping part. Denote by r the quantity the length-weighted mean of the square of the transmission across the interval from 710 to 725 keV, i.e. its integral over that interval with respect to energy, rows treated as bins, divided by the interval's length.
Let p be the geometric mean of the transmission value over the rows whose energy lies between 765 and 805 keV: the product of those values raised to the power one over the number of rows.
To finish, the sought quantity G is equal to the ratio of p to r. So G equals 0.0136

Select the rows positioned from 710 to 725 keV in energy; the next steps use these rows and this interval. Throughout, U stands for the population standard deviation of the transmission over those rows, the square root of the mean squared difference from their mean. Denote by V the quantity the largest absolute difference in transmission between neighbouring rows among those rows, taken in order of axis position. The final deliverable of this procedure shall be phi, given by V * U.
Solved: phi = 39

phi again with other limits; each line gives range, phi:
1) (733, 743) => 7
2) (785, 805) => 31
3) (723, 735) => 4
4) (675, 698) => 7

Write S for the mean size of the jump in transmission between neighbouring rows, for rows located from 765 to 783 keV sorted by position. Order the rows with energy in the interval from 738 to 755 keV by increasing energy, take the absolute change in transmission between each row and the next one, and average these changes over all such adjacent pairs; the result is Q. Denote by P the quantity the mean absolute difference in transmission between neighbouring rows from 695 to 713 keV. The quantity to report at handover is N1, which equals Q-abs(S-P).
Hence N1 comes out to 2.2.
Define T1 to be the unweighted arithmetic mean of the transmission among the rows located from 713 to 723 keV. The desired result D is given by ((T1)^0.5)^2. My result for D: 66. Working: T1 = 66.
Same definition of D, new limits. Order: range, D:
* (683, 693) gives 68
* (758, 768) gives 59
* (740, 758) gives 61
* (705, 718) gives 65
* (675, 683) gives 70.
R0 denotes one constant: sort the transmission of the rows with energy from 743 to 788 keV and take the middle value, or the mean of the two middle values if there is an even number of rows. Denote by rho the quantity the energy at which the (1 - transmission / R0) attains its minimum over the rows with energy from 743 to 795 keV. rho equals 789.0 keV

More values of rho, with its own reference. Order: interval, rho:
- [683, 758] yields 694.0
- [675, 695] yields 694.0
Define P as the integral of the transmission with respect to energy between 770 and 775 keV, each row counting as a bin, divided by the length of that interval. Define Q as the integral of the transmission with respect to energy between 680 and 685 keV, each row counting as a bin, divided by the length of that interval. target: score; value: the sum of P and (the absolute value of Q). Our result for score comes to 123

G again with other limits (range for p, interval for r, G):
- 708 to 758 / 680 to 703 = 0.0137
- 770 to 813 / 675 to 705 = 0.0128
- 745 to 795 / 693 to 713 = 0.0131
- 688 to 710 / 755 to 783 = 0.0204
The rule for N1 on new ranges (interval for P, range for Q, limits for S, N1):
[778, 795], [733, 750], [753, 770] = 1.0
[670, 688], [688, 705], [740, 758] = 2.1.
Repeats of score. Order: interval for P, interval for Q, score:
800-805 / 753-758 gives 119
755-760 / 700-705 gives 125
